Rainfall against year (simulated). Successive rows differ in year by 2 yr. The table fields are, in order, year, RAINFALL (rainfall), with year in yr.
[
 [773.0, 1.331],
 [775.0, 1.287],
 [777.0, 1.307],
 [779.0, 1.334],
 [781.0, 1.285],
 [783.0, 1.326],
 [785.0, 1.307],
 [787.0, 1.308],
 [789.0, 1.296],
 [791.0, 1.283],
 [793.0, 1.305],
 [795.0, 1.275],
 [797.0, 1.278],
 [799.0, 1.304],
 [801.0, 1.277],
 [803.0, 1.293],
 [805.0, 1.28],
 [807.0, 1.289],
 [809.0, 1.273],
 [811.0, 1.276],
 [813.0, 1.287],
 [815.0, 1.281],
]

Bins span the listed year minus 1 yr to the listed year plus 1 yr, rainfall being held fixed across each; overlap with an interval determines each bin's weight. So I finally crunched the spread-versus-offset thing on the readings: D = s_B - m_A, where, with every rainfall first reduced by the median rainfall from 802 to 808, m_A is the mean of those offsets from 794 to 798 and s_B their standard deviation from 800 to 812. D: 0.020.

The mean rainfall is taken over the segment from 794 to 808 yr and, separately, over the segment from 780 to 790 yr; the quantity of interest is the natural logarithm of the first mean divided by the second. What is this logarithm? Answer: -0.015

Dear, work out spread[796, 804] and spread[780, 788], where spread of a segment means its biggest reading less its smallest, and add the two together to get 0.068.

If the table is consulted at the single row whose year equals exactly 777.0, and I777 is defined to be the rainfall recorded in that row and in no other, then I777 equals 1.307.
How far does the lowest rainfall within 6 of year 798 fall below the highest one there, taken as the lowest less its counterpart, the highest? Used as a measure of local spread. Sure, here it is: -0.030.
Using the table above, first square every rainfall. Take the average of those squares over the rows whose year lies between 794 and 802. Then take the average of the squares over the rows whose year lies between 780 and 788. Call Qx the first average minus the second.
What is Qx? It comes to -0.06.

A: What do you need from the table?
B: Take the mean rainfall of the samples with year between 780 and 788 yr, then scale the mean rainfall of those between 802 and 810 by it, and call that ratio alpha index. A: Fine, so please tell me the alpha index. 0.983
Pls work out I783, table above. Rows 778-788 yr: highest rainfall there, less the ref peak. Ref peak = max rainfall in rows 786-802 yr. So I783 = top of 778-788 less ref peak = 0.026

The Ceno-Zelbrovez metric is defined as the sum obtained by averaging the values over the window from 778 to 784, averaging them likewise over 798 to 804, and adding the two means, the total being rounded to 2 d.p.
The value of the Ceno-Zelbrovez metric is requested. 2.61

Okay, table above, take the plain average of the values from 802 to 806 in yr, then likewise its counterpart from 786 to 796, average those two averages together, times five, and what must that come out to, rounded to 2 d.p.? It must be 6.45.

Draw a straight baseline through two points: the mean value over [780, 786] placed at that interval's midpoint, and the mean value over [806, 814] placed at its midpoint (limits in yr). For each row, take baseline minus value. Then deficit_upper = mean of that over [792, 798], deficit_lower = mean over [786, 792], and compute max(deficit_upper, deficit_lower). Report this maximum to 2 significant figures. 0.0090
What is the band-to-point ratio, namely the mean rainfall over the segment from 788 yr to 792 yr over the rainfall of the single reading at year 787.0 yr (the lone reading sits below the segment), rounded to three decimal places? 0.986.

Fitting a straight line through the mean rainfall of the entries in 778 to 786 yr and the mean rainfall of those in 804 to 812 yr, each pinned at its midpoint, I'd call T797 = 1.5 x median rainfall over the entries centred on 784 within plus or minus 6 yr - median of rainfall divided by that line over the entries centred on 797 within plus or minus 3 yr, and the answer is 0.973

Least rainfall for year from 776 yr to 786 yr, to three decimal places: 1.285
